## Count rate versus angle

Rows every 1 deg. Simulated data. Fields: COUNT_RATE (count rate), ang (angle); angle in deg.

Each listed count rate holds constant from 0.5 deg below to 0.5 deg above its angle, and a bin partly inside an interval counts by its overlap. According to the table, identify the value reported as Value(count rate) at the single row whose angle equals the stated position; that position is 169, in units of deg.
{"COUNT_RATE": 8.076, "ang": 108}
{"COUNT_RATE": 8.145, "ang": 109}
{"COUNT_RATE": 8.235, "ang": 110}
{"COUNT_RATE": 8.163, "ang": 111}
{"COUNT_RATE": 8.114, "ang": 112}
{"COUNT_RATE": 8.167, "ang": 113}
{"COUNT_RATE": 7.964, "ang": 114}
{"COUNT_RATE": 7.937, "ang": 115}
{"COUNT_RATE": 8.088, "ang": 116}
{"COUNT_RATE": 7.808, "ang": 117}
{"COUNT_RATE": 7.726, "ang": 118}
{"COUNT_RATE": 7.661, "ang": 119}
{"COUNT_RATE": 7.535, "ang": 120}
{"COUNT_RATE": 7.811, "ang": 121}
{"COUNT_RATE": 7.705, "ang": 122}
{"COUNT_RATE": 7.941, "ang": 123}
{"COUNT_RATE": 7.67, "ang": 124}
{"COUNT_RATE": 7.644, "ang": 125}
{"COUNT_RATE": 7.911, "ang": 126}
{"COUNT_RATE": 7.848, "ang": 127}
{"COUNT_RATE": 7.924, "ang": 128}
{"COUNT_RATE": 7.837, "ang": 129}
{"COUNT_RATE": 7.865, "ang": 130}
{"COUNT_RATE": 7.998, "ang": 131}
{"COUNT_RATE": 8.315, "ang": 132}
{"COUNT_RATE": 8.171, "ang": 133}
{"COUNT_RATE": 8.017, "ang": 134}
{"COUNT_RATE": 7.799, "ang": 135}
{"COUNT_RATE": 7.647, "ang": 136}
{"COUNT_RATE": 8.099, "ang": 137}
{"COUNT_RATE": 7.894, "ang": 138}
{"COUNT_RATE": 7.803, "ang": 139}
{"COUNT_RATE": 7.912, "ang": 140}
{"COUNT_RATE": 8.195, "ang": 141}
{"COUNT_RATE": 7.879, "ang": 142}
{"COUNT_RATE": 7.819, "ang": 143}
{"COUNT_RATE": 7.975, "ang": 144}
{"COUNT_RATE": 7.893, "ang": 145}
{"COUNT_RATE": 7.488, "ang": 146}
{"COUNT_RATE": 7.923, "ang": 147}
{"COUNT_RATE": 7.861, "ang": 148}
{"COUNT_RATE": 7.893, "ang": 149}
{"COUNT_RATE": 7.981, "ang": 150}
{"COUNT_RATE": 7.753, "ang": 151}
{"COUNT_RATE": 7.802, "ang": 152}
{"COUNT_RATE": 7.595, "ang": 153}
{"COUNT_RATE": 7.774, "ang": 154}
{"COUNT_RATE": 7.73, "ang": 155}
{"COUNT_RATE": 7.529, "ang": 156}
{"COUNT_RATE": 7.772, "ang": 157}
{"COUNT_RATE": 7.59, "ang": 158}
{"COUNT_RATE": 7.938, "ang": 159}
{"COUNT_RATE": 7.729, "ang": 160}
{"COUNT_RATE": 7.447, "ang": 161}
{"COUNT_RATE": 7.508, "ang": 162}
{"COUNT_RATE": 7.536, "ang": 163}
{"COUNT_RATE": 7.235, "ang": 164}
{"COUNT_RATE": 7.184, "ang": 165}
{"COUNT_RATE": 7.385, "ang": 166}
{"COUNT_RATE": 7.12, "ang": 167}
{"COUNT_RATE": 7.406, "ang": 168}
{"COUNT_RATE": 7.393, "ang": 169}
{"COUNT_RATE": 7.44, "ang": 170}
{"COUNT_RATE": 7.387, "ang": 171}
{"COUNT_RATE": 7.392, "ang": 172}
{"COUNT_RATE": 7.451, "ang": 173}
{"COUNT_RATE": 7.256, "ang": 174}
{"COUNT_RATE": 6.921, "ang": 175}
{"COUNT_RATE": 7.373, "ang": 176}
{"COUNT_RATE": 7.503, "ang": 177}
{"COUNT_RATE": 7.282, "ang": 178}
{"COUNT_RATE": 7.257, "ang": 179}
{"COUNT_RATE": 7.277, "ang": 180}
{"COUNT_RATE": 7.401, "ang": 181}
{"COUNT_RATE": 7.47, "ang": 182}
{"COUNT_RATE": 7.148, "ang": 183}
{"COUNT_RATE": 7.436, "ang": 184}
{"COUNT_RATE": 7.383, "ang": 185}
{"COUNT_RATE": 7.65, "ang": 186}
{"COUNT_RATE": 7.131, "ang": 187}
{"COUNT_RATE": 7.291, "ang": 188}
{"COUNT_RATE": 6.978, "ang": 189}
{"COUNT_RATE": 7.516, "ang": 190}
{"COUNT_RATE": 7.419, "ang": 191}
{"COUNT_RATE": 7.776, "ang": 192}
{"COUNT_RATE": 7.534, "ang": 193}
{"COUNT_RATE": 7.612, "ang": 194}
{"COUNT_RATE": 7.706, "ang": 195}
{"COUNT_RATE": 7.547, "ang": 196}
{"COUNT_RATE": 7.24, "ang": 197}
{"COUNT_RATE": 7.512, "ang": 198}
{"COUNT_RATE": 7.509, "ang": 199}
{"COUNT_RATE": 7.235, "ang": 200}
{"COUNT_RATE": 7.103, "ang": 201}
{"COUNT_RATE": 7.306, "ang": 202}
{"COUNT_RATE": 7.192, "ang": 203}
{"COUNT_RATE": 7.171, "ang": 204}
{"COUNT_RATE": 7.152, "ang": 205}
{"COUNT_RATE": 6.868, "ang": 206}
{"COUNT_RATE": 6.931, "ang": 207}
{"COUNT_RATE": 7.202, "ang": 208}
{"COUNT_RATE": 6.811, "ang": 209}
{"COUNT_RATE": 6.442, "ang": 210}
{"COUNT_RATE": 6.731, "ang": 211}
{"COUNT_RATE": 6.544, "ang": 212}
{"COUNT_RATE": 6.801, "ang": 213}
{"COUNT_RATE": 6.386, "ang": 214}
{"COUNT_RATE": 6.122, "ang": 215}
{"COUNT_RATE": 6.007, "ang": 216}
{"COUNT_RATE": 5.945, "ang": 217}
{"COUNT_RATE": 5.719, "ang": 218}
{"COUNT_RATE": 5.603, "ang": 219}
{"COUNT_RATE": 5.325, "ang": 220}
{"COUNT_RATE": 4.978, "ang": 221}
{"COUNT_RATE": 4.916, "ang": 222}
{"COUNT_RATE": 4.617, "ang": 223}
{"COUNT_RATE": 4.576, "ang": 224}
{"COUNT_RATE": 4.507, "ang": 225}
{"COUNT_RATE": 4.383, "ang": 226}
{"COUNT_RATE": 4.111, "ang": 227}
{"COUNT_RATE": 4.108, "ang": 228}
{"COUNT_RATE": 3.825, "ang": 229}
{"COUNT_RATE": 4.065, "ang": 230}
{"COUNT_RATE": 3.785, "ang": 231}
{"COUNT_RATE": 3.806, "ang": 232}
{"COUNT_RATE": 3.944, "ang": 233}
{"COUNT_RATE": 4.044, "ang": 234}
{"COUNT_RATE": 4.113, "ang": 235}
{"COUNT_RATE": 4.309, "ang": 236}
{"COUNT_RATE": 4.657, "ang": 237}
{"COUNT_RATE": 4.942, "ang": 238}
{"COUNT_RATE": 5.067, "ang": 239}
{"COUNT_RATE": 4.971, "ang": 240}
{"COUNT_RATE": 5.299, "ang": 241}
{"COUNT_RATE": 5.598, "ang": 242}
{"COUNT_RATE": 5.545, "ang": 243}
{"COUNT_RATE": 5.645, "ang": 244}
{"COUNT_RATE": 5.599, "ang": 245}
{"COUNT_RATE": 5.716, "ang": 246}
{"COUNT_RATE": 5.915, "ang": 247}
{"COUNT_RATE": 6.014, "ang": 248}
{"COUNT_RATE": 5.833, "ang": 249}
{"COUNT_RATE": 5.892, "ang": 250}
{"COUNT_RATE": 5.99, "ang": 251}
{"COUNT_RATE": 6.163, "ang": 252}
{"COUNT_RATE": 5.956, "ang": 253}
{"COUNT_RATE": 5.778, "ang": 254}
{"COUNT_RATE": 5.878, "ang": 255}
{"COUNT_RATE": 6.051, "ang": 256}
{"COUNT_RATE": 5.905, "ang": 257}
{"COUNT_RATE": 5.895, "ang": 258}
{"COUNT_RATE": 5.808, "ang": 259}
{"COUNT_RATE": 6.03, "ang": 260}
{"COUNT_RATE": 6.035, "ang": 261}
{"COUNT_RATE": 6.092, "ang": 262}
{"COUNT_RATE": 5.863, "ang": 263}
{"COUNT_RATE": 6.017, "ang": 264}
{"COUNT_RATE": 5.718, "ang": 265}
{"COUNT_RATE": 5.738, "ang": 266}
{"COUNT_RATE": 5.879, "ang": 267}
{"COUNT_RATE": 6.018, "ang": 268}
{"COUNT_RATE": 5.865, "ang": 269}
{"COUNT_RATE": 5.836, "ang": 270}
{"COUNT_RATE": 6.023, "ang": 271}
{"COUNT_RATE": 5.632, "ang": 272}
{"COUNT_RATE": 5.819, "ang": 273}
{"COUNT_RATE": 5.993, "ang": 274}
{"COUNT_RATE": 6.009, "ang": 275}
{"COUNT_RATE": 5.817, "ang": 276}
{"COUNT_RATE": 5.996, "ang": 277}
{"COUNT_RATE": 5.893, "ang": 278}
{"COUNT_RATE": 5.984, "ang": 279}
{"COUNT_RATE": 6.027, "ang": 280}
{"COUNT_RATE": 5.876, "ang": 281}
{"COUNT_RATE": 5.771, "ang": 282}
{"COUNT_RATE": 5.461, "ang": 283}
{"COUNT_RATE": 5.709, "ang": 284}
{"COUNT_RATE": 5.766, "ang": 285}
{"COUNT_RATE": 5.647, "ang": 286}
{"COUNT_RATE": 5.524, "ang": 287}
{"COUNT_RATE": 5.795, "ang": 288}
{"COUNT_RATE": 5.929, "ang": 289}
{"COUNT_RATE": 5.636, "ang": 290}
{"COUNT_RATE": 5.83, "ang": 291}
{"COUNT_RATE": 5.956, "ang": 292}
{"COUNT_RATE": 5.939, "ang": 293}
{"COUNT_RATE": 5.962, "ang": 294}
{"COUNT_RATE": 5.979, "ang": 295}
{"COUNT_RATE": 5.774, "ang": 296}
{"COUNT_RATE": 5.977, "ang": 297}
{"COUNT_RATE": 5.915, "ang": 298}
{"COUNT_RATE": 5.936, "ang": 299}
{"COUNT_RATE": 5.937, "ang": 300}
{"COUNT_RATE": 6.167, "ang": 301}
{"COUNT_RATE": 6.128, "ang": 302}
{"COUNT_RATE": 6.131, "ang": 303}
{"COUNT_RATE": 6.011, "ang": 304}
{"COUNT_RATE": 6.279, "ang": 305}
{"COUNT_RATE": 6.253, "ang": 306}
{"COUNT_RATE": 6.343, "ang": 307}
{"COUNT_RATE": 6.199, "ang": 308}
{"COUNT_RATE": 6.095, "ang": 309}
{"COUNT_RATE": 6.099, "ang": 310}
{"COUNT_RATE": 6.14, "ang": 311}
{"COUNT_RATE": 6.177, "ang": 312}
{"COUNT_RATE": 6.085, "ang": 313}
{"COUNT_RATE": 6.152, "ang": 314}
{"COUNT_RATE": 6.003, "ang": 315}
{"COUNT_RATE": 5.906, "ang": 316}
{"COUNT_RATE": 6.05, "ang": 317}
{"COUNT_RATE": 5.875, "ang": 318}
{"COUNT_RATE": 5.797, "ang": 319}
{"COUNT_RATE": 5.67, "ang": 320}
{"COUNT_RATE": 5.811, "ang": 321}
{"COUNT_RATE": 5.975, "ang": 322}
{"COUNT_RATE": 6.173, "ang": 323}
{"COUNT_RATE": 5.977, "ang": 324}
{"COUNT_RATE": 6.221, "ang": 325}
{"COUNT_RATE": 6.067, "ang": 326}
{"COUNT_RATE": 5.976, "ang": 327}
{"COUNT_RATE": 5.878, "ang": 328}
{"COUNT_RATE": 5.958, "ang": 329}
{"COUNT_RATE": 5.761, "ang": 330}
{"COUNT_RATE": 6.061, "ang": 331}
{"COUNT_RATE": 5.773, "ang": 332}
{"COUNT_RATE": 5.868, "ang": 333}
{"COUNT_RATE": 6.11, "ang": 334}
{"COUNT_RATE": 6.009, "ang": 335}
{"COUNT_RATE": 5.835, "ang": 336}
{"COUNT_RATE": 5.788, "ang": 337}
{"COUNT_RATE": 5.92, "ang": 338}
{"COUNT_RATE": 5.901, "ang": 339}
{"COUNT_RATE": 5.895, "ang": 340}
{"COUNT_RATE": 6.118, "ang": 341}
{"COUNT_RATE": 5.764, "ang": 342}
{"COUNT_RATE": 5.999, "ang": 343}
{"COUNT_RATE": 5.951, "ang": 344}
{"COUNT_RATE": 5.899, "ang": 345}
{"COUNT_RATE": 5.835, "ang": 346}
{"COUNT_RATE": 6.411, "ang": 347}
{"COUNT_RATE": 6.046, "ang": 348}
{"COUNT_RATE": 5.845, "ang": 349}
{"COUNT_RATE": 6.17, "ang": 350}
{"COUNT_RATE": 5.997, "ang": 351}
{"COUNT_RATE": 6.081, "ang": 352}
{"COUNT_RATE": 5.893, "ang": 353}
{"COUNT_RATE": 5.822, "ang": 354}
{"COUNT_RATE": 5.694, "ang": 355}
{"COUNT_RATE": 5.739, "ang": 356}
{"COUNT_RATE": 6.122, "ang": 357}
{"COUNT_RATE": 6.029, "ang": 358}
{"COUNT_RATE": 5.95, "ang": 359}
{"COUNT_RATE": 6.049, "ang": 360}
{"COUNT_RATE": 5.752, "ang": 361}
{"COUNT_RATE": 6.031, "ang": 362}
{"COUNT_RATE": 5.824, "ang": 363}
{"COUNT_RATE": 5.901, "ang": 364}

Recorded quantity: 7.393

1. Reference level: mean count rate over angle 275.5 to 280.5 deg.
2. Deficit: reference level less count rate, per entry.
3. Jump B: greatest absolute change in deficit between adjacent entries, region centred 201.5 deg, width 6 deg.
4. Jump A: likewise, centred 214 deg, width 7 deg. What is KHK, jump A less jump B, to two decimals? 0.14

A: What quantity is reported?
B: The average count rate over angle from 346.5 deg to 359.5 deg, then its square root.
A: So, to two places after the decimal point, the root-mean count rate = 2.45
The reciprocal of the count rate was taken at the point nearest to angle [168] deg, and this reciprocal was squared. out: 0.018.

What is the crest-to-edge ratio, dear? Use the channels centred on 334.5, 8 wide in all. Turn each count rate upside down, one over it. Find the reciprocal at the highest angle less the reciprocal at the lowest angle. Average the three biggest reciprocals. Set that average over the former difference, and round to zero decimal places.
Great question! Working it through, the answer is 44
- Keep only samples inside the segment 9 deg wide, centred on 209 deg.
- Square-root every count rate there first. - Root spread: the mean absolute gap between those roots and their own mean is 0.035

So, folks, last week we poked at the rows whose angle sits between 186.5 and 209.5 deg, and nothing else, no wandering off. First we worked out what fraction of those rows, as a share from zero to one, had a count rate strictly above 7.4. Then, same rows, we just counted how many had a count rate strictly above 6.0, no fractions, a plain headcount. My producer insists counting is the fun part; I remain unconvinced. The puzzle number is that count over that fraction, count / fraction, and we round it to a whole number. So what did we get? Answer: 59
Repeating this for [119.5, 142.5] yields 23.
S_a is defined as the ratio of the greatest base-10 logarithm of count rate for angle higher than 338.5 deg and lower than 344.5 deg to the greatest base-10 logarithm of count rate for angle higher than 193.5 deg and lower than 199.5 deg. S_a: 0.887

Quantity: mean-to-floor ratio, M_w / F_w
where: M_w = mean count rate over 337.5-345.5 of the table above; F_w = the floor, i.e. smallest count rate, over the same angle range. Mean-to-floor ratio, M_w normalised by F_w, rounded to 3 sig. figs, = 1.03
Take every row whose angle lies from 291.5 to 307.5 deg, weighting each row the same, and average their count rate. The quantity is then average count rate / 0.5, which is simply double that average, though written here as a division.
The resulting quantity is 12.1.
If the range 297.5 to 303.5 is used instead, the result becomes 12.1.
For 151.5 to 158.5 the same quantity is 15.4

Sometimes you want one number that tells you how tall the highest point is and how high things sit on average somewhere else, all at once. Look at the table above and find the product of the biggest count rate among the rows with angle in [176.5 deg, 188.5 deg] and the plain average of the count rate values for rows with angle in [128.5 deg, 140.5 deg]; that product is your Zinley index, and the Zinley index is 61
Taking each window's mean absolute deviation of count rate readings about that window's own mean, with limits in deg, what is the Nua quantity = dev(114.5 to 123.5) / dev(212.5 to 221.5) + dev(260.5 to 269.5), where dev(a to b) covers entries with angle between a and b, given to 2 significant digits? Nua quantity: 0.42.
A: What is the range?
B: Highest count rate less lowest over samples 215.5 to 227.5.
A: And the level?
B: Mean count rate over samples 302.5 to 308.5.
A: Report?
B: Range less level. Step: -4.31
